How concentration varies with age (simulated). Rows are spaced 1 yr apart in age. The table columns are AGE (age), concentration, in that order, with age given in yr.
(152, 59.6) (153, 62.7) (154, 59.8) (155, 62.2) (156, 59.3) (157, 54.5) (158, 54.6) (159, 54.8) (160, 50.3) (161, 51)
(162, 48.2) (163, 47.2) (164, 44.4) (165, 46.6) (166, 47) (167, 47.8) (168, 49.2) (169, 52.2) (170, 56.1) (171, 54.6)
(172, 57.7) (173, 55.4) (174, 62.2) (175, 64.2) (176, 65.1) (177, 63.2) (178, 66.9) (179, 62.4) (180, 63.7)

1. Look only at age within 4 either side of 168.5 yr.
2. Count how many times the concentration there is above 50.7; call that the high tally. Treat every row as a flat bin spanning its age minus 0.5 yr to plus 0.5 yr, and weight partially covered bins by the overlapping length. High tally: 4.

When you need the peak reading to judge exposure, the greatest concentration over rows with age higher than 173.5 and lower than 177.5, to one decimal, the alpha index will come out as 65.1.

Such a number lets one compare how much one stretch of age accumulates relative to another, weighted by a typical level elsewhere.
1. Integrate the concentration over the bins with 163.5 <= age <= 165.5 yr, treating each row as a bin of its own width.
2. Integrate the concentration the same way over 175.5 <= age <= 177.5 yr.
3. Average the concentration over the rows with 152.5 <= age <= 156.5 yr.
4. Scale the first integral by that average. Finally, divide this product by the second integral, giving 43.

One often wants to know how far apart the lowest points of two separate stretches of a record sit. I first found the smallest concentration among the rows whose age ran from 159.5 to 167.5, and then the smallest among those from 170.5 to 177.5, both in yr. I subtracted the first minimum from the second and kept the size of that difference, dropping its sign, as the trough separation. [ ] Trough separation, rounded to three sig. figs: 10.2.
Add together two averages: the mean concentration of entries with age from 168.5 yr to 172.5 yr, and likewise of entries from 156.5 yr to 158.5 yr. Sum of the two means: 110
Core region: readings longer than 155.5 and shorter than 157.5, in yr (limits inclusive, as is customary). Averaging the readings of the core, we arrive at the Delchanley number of 57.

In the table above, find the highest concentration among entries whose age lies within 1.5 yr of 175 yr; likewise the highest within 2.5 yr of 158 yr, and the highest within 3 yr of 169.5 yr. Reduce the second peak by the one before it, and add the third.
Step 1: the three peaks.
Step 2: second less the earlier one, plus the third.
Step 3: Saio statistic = 52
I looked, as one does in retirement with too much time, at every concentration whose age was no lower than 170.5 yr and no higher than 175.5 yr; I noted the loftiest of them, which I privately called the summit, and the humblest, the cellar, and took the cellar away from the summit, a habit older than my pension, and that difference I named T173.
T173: 9.6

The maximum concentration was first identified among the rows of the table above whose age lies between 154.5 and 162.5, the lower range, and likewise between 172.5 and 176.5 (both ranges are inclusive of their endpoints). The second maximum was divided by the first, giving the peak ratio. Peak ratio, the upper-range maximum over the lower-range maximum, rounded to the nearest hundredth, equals 1.05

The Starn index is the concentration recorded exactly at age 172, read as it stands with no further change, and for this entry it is 57.7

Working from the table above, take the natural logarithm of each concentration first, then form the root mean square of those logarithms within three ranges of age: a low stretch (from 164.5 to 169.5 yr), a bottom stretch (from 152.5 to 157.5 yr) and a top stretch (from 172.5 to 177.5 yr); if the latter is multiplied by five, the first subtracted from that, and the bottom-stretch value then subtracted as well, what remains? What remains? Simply 12.7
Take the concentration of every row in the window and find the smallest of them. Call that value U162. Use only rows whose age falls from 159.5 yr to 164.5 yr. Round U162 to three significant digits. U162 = 44.4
